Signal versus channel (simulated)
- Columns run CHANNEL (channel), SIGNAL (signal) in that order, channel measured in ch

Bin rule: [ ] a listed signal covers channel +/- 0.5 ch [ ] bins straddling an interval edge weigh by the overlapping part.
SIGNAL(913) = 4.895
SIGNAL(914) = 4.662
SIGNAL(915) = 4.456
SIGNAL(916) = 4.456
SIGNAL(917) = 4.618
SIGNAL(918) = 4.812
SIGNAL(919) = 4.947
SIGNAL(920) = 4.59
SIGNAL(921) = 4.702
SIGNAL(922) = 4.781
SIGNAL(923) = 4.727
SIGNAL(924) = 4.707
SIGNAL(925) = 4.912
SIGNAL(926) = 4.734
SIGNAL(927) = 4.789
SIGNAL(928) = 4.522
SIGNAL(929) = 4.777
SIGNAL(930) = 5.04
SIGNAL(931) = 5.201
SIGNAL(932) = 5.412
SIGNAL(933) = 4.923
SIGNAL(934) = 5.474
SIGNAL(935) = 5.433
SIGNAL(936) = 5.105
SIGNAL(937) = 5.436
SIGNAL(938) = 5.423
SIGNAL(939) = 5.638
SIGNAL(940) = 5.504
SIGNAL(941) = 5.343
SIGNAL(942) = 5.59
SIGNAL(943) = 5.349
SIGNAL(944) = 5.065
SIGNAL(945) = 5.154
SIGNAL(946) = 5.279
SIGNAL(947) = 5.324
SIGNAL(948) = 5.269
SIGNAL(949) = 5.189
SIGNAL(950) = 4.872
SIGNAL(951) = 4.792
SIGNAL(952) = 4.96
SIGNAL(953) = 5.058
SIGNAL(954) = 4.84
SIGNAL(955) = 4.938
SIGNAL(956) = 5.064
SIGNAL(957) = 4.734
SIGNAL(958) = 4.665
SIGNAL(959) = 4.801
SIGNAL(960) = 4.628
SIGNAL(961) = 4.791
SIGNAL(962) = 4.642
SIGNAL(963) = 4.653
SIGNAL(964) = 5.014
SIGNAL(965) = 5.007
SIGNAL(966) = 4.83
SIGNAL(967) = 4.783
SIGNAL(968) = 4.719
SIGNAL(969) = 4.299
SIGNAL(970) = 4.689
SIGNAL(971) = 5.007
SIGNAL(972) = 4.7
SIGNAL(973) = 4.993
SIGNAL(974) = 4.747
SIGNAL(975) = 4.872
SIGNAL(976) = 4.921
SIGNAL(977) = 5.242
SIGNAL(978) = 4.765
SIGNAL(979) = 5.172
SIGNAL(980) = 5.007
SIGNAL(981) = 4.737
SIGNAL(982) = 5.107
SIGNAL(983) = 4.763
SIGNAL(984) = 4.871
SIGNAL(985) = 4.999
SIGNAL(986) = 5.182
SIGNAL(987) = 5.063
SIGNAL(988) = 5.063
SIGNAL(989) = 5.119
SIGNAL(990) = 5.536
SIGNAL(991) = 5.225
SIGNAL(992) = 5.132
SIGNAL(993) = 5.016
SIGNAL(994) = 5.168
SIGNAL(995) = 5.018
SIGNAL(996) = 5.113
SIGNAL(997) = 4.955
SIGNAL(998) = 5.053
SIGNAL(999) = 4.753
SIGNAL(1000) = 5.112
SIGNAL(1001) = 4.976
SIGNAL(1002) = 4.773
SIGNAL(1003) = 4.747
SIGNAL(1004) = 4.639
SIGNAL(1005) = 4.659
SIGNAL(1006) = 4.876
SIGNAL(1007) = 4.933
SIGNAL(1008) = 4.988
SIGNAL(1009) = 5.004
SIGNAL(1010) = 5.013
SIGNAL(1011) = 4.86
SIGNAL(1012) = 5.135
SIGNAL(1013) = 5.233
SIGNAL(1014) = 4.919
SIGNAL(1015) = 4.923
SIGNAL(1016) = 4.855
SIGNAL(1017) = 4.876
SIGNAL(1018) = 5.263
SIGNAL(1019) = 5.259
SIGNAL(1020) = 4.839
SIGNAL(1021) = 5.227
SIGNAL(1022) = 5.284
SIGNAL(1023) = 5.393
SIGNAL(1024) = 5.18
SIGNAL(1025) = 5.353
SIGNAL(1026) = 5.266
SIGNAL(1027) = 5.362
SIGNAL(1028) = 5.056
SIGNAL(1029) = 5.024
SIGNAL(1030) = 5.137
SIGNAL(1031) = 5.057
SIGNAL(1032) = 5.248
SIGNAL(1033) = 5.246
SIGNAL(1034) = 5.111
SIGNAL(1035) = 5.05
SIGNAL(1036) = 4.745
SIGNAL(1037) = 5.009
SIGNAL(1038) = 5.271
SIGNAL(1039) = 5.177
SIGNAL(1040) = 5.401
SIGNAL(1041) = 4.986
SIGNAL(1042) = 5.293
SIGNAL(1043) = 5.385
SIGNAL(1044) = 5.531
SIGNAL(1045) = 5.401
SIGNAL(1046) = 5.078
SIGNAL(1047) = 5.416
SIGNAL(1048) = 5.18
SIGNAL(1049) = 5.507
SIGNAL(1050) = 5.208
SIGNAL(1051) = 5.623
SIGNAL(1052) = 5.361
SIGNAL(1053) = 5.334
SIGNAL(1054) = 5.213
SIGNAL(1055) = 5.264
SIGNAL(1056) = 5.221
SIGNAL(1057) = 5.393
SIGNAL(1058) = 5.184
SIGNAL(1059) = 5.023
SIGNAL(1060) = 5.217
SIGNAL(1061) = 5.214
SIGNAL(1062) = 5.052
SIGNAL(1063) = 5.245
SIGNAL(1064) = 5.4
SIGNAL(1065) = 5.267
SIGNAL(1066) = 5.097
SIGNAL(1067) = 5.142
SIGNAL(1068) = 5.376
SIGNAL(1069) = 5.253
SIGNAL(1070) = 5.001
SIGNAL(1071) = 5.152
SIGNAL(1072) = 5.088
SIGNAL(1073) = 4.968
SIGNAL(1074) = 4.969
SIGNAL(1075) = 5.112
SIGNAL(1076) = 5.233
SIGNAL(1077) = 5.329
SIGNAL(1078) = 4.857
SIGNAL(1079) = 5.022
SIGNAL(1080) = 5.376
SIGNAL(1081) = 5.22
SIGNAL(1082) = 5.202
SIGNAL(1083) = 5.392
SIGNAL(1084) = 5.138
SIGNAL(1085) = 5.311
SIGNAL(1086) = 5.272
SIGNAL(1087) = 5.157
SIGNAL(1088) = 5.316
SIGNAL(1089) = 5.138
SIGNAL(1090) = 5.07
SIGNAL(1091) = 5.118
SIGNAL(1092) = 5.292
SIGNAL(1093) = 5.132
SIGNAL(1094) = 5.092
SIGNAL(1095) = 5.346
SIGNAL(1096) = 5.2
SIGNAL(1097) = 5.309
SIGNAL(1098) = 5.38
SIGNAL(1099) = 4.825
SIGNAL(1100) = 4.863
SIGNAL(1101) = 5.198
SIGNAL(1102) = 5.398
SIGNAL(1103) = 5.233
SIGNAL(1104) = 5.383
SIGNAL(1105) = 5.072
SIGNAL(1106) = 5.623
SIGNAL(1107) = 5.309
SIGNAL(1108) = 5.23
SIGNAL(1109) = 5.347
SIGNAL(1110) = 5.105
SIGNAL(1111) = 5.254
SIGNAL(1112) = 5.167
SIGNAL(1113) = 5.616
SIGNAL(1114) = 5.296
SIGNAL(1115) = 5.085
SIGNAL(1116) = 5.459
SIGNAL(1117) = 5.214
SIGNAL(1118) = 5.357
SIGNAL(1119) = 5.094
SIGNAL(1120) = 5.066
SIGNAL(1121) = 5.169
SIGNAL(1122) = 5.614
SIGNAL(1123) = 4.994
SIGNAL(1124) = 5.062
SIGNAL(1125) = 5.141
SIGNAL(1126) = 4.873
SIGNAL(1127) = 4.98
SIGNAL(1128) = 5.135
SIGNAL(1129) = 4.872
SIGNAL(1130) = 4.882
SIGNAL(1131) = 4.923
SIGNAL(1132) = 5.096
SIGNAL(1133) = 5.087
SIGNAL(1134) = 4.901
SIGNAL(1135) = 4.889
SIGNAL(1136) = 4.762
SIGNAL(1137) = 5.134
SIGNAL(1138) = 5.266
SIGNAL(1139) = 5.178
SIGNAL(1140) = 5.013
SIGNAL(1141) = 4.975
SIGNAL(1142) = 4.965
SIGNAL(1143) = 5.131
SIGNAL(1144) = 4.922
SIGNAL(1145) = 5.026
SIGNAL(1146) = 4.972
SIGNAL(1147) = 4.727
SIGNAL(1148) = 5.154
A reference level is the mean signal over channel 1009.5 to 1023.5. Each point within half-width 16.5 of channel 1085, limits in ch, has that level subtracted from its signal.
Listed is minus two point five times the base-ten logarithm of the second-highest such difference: 1.3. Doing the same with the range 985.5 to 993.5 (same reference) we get 2.1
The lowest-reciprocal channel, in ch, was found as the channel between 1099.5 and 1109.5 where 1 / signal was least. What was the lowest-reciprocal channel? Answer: 1106 ch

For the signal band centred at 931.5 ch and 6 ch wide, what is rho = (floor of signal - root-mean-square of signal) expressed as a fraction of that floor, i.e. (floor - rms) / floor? -0.077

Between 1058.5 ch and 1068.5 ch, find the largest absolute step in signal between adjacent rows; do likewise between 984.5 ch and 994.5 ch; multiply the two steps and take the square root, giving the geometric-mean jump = 0.31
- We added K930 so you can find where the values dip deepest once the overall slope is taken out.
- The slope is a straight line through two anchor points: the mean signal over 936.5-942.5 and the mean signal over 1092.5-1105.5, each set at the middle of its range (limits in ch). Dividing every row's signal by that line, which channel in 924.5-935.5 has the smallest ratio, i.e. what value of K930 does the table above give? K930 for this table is 928 ch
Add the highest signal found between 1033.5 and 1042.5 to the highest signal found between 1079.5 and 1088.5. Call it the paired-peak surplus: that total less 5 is 5.8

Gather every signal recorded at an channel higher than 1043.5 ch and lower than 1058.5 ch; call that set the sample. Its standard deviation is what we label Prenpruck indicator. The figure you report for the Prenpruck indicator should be 0.15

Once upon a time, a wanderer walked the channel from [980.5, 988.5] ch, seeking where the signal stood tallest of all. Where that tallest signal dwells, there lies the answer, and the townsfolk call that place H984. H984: 986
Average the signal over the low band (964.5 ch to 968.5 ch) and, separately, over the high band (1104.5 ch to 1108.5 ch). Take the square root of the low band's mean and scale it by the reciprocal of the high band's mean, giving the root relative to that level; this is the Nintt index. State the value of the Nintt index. 0.414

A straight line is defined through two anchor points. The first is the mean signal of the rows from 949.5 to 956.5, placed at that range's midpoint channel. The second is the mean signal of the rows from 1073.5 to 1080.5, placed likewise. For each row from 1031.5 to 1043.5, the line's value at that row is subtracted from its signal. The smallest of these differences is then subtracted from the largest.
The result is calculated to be 0.65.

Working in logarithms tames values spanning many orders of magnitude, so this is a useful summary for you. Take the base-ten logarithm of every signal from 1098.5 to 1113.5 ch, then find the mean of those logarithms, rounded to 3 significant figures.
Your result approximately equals 0.719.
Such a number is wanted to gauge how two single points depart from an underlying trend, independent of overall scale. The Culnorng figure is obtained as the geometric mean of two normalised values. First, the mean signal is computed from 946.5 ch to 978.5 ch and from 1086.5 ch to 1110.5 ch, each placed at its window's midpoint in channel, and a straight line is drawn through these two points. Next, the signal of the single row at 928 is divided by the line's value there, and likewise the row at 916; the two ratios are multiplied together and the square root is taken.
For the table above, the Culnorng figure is 0.94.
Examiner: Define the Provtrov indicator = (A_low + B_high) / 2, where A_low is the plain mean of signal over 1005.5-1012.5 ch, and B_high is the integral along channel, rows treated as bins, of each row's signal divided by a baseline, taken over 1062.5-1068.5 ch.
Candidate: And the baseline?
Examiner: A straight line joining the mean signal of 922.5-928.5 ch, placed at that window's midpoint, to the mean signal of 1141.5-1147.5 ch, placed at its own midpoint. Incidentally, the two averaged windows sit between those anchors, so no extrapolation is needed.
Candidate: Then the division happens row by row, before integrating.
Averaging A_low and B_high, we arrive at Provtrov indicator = 5.7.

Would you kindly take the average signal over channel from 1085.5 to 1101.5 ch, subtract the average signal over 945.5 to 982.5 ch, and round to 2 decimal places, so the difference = 0.27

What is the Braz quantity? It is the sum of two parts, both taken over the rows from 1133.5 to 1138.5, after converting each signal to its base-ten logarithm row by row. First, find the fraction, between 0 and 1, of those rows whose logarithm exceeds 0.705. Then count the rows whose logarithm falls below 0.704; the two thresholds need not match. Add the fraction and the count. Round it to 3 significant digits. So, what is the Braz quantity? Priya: 3.40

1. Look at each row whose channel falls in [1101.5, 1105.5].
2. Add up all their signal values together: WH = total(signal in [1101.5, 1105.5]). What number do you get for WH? 21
